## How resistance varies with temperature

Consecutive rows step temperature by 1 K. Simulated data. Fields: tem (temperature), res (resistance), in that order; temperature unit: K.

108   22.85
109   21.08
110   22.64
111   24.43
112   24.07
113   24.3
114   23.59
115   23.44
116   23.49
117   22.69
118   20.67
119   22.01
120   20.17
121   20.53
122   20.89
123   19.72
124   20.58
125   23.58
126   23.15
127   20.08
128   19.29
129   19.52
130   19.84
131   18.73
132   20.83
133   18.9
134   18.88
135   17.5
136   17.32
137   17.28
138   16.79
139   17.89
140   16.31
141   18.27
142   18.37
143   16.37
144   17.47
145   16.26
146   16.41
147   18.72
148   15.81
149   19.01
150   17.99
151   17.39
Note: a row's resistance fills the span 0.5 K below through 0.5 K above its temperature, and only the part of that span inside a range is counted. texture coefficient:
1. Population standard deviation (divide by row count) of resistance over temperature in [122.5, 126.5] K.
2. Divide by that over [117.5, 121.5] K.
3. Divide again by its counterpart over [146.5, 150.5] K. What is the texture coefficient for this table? 1.9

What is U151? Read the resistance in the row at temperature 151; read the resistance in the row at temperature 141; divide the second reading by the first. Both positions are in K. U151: 1.05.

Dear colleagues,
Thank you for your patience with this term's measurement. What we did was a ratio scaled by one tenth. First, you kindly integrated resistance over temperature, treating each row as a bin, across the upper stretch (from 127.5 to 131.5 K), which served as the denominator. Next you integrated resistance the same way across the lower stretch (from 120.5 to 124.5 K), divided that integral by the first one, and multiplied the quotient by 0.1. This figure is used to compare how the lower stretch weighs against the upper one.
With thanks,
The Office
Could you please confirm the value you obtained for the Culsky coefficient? 0.106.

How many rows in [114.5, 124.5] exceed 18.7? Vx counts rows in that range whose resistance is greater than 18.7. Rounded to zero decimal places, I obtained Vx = 10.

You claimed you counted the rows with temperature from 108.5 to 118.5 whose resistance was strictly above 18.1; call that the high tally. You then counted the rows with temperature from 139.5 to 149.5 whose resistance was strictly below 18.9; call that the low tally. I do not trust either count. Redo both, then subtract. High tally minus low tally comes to 1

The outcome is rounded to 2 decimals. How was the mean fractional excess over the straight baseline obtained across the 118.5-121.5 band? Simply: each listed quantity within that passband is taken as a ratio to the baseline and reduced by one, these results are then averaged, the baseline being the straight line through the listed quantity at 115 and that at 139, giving -0.06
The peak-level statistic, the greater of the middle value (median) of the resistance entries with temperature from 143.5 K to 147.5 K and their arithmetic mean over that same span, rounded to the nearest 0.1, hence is 17.2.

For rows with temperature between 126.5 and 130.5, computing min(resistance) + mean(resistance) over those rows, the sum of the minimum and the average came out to 39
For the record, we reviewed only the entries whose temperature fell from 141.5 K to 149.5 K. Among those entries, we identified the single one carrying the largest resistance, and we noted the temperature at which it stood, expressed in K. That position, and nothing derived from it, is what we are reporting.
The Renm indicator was 149 K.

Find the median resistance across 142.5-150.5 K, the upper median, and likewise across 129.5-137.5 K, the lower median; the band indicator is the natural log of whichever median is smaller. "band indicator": 2.83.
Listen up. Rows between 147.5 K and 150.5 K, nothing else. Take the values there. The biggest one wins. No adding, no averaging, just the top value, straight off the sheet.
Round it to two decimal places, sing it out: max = 19.01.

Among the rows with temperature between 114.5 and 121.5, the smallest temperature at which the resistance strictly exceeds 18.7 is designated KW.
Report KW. 115 K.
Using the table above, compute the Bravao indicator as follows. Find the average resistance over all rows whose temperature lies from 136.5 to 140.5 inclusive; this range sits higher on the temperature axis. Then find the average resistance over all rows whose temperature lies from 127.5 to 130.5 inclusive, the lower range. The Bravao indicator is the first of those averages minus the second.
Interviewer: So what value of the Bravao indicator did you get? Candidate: -2.5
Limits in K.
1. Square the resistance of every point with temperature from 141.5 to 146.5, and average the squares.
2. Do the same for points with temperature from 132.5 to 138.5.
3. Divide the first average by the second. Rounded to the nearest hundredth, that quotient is 0.91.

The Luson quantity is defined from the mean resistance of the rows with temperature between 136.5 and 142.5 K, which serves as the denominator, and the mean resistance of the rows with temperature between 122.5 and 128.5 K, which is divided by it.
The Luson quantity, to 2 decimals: 1.20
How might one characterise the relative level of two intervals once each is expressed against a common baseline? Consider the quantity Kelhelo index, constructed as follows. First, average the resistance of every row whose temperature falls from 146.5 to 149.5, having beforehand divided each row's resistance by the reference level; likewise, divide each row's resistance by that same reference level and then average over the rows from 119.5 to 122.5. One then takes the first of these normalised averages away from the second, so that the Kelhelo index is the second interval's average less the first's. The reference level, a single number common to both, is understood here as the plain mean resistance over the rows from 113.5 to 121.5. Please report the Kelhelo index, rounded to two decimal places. 0.12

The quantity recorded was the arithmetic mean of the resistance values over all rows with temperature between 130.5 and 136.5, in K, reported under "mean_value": 19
